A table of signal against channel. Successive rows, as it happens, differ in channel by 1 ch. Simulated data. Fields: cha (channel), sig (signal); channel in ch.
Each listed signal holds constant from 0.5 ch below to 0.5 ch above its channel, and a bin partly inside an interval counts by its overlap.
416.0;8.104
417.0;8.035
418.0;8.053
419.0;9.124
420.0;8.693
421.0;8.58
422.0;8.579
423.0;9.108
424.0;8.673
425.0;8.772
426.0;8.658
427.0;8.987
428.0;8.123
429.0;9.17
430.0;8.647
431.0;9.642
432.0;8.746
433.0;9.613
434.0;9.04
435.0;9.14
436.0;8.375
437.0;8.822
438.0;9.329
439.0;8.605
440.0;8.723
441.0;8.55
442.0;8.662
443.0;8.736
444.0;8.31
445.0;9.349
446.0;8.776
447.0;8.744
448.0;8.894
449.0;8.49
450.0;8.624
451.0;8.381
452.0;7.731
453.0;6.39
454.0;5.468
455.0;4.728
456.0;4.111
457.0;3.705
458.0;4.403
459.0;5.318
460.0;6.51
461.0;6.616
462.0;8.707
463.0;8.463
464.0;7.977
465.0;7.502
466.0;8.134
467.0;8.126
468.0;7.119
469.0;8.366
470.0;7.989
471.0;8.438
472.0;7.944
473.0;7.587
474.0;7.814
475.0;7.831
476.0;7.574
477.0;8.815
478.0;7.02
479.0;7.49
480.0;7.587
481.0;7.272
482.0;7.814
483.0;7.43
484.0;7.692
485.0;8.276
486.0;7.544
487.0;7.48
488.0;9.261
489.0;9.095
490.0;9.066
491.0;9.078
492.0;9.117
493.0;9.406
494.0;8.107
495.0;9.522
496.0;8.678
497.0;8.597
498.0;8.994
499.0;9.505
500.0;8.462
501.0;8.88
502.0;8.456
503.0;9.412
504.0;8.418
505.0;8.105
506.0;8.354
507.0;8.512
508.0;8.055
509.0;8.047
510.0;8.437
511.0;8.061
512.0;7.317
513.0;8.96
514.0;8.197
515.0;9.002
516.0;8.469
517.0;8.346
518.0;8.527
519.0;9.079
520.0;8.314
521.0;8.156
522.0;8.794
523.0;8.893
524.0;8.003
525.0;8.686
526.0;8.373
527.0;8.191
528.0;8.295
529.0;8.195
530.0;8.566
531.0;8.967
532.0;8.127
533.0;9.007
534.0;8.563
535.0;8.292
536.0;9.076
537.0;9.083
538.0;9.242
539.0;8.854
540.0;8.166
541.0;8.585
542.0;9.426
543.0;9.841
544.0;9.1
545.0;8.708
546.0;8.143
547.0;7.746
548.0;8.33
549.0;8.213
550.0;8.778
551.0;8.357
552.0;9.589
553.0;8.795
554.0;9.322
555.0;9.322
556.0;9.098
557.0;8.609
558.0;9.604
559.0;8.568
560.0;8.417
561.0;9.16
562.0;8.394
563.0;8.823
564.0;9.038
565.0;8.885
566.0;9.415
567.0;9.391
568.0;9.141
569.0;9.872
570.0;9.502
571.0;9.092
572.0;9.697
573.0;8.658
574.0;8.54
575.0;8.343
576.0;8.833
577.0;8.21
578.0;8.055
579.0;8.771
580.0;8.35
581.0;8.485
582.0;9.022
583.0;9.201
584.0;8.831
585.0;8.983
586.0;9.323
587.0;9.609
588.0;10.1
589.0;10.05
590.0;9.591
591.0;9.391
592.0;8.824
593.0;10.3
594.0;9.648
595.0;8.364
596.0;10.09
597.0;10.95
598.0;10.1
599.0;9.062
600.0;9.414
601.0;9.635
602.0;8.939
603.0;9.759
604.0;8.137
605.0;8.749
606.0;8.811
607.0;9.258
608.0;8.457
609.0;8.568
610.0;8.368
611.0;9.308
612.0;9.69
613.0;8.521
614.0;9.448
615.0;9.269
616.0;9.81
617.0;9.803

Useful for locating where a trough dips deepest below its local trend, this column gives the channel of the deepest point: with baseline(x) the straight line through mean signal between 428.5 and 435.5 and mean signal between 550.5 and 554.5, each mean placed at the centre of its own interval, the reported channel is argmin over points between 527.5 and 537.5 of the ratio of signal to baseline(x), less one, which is 532.0 ch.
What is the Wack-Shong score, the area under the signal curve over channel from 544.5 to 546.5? 16.9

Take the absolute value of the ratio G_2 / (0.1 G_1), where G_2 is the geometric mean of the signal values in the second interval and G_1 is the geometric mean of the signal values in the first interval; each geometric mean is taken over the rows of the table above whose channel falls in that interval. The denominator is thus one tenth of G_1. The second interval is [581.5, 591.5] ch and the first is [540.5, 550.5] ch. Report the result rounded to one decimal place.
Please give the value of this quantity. 10.8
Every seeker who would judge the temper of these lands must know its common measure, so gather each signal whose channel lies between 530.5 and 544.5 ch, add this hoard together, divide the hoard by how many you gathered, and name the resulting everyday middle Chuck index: 8.88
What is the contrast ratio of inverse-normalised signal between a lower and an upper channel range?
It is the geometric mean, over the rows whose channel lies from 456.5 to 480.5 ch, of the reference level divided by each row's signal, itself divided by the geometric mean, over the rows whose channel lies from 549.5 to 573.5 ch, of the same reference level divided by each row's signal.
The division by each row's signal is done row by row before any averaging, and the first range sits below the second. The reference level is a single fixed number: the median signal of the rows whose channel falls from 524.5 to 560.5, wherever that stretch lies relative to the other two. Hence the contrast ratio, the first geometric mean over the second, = 1.25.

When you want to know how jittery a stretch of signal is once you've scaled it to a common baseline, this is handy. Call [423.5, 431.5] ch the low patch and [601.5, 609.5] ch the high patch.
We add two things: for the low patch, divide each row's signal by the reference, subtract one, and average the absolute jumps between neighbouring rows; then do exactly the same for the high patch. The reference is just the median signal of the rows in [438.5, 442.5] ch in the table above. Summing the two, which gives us 0.14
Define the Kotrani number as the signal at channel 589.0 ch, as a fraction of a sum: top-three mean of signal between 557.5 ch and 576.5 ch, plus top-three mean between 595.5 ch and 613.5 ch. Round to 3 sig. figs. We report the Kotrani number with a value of 0.500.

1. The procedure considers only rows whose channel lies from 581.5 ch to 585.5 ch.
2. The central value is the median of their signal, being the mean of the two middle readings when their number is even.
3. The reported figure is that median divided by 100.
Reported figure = 0.090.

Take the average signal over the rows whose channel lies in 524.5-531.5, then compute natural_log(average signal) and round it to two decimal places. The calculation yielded 2.14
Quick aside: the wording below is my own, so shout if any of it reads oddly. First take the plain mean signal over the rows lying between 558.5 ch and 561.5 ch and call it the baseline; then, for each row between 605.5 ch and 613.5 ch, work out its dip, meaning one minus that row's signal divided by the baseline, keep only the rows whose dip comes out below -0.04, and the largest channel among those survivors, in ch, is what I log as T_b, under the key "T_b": 612.0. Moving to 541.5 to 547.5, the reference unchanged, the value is 544.0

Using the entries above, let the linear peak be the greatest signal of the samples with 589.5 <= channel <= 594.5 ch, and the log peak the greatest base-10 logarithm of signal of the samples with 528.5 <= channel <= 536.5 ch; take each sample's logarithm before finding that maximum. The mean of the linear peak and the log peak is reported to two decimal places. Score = 5.63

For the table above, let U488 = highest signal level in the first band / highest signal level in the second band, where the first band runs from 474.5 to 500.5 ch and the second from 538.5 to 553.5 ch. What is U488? 0.968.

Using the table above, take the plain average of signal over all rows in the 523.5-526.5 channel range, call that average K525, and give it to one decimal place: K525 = 8.4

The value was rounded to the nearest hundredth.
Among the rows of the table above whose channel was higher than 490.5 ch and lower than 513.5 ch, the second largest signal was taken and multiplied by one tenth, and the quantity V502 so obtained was 0.95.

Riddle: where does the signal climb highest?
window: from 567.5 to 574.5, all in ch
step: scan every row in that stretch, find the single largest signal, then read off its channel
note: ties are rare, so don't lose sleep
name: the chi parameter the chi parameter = 569.0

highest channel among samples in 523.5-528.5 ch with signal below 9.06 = 528.0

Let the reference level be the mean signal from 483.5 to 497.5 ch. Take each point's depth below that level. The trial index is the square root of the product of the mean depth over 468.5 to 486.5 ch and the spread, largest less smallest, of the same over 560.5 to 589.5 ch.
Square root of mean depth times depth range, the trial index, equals 1.3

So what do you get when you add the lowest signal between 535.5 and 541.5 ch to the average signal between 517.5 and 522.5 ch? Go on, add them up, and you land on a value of 16.7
